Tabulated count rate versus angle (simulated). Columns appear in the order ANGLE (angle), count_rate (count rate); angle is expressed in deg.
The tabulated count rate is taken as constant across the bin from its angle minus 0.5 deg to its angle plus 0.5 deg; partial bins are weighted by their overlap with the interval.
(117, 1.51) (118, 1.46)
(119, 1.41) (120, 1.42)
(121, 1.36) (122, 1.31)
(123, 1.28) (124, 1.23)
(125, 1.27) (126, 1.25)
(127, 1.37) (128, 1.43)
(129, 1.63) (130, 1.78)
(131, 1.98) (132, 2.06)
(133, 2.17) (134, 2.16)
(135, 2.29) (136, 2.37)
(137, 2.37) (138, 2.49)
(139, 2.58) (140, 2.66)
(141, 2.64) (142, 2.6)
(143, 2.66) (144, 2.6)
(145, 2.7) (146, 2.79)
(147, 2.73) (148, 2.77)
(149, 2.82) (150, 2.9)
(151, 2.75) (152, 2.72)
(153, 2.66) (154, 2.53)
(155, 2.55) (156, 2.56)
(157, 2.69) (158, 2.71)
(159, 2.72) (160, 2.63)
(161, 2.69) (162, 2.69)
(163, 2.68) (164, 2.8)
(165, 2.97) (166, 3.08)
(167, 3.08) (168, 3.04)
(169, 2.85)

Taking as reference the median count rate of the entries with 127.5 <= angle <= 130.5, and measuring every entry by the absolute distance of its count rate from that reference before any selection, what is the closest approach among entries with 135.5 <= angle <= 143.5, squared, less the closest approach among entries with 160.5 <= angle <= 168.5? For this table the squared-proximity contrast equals -0.50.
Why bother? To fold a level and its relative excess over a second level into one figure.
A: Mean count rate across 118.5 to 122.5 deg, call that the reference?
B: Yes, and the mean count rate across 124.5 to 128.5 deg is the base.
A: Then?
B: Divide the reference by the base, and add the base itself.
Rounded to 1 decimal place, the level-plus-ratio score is 2.4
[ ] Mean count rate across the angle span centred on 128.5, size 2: 1.53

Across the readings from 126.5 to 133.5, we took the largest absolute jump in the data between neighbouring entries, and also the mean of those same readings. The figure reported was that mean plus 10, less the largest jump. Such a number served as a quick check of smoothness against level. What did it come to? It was 11.6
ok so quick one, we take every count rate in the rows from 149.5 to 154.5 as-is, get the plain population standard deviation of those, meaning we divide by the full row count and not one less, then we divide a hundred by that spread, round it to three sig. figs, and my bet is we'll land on 829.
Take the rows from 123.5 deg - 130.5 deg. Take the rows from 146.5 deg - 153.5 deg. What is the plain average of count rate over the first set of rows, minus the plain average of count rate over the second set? -1.3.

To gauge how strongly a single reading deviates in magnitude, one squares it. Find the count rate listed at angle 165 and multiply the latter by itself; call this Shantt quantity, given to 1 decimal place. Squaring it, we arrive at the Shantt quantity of 8.8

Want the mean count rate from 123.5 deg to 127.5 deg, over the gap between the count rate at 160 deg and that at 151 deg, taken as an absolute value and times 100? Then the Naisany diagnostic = 1067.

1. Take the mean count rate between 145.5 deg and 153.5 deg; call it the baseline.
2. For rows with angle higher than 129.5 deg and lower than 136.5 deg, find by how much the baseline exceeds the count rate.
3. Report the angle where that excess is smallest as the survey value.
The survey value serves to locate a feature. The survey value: 136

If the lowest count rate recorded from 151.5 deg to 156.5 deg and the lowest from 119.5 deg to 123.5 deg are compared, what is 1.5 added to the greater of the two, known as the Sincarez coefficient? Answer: 4.03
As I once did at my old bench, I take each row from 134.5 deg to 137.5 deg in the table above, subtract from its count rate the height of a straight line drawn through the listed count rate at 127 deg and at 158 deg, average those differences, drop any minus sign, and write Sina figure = 0.58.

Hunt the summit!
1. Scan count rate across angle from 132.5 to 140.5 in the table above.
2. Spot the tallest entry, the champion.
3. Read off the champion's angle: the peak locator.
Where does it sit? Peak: 140 deg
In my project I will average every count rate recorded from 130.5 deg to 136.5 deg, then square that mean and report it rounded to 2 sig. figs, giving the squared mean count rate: 4.7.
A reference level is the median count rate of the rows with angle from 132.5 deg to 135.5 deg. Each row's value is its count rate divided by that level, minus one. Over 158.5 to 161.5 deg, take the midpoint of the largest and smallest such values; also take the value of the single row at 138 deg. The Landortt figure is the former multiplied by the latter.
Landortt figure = 0.034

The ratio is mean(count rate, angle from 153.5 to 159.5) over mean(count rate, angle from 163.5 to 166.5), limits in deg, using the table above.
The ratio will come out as 0.9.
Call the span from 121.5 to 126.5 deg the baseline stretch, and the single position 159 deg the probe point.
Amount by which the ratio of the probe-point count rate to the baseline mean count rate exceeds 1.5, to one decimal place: 0.6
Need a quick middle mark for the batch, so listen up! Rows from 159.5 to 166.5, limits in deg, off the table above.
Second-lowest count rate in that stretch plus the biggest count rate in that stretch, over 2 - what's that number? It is 2.9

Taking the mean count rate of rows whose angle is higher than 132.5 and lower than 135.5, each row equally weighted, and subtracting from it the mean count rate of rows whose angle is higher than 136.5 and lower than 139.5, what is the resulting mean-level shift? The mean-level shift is -0.3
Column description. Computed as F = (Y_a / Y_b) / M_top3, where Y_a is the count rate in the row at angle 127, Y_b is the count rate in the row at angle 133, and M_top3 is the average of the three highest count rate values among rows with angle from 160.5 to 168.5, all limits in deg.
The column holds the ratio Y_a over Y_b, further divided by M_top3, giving 0.21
